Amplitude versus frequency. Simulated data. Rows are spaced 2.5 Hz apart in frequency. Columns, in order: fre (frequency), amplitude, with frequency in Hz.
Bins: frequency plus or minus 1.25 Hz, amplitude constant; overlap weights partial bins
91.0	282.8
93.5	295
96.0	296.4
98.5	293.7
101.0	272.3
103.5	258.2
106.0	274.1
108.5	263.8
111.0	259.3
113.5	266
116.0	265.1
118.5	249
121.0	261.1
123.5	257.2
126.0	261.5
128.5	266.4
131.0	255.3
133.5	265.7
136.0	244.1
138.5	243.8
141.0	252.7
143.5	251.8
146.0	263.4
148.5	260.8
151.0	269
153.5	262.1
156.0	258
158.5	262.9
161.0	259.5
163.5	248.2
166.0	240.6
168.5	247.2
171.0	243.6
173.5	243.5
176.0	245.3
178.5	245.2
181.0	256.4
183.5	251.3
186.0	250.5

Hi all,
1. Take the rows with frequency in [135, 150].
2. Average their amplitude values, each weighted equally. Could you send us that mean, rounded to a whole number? 253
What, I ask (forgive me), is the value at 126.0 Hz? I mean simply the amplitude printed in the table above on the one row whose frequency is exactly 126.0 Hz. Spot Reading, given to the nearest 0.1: 261.5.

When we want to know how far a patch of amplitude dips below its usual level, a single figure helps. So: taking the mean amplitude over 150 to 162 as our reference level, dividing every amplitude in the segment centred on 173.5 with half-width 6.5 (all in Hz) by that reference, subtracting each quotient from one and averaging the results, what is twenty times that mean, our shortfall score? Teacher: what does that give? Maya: 1.3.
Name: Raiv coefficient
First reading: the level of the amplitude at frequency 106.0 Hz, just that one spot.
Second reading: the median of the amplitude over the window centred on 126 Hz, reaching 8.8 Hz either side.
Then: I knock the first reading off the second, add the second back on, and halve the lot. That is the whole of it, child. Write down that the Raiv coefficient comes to 124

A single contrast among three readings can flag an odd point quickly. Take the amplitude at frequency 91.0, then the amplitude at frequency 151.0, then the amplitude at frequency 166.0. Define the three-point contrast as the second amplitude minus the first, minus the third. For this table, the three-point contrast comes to -254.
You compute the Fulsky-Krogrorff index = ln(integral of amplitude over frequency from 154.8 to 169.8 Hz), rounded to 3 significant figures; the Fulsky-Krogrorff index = 8.24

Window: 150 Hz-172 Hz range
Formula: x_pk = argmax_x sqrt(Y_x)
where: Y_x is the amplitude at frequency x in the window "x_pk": 151.0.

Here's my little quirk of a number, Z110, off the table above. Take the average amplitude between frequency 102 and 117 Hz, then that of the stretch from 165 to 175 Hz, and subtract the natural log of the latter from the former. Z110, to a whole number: 259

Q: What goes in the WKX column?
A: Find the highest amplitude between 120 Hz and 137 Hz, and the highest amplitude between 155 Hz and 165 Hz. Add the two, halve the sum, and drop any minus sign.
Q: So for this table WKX 265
